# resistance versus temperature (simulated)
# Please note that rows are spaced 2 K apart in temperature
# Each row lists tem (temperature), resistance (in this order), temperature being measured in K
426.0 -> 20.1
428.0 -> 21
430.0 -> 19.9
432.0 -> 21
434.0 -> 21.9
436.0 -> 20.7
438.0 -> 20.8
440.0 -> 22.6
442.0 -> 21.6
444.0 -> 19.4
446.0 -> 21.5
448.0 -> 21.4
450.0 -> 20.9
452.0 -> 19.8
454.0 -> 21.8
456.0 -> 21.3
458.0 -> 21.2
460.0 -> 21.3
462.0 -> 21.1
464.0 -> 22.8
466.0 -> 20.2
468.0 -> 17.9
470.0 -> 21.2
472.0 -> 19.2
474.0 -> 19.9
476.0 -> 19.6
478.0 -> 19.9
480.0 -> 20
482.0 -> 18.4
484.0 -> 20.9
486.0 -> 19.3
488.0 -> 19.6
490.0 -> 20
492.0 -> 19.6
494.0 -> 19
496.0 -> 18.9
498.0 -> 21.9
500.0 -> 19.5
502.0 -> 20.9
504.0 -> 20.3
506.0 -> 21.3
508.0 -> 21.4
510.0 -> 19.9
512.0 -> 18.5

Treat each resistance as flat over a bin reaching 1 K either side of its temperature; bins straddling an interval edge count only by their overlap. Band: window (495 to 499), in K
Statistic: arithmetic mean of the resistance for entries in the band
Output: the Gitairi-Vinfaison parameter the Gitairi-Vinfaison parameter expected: 20.4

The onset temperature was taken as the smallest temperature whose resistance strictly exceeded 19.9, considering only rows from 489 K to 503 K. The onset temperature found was 490.0 K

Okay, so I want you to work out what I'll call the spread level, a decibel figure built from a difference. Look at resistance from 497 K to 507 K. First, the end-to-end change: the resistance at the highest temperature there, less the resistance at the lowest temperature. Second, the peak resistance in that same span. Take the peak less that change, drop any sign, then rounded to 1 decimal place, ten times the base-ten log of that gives 13.5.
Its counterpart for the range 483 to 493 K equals 13.5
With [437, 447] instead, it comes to 13.4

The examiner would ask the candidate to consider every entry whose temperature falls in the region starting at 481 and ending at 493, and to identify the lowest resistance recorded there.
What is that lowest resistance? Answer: 18.4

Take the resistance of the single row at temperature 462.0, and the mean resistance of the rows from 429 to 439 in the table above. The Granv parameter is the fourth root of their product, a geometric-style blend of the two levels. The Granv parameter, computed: 4.58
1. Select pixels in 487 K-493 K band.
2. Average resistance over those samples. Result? 19.7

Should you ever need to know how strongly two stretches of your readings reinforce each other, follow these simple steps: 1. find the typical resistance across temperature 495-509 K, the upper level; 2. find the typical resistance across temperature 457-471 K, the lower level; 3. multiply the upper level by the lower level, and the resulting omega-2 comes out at 429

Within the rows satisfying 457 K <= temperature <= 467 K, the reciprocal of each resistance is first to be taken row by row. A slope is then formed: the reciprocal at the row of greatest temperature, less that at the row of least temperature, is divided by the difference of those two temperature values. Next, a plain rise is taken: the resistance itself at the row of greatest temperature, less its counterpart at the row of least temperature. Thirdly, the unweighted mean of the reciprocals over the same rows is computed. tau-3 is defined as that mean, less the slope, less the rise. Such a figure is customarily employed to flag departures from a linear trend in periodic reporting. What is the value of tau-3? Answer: 1.0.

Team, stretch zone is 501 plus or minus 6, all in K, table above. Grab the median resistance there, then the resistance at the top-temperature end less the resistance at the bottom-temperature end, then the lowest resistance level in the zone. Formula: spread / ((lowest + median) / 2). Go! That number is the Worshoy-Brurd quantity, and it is 0.12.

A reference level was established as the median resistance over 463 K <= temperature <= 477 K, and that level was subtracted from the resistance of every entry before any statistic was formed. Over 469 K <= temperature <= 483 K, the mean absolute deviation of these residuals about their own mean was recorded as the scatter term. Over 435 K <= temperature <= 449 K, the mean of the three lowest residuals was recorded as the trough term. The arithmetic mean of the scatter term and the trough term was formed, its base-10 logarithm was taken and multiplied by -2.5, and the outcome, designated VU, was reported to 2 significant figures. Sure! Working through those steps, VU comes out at 0.77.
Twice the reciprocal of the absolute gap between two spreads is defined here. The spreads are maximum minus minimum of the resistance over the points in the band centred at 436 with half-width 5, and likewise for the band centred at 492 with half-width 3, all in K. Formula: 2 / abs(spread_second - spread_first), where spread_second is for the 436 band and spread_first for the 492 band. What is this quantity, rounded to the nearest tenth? 2.2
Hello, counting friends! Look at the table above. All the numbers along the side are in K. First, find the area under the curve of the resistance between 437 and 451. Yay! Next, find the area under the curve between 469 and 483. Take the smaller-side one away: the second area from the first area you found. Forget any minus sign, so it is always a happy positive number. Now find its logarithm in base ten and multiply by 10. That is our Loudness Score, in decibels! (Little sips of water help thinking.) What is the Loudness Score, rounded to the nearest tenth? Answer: 13.0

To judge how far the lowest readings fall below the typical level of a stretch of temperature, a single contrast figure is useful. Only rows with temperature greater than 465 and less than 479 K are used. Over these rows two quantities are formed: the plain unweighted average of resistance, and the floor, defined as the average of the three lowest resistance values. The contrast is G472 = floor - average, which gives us -0.80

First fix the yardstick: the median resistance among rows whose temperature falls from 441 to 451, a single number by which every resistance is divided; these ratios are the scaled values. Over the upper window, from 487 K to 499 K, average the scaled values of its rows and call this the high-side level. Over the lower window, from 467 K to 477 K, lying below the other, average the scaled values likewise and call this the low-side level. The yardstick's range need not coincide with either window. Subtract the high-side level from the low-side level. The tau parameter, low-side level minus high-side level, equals -0.013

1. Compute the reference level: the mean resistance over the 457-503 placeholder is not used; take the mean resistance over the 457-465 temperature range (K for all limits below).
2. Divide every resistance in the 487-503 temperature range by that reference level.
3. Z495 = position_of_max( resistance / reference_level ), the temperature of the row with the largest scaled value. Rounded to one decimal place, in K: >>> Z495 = 498.0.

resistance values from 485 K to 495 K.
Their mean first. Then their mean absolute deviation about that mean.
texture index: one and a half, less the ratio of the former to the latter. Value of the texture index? -68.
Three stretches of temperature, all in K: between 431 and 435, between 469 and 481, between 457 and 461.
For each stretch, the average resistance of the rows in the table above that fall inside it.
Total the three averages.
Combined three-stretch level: 62.7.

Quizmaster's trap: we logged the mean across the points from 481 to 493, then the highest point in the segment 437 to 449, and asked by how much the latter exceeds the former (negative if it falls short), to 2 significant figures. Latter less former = 3.0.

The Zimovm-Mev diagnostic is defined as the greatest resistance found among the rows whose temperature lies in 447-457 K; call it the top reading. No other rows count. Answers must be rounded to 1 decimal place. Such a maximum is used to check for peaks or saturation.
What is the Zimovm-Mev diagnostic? 21.8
